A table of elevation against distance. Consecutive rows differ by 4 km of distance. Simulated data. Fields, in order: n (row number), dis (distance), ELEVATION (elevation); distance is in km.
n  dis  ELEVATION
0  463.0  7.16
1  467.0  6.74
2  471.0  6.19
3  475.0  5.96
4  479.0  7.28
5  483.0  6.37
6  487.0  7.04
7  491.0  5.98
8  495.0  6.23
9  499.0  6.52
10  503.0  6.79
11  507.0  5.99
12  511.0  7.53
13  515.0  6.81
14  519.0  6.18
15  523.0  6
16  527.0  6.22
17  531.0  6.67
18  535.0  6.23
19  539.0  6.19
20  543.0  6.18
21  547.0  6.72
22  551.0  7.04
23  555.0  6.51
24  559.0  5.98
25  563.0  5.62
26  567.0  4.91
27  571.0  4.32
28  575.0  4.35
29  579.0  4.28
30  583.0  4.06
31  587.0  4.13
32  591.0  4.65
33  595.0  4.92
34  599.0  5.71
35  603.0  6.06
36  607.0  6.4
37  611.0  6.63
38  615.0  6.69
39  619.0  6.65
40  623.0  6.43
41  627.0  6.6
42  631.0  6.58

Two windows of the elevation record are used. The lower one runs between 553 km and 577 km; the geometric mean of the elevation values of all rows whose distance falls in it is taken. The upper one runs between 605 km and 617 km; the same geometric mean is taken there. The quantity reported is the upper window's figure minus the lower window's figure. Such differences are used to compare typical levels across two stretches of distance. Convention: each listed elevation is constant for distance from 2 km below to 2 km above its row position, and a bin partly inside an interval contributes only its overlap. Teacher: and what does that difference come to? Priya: 1.4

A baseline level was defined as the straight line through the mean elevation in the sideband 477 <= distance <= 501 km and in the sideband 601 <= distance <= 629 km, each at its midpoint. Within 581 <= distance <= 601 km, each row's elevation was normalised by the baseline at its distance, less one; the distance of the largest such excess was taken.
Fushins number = 599.0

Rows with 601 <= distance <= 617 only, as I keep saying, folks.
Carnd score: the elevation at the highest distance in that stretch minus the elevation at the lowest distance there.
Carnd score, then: 0.63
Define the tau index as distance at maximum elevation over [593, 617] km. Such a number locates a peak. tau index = 615.0 km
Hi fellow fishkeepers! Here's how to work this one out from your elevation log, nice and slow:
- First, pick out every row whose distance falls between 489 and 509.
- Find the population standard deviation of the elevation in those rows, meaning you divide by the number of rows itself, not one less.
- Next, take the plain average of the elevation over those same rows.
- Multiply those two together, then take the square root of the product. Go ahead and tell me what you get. 1.4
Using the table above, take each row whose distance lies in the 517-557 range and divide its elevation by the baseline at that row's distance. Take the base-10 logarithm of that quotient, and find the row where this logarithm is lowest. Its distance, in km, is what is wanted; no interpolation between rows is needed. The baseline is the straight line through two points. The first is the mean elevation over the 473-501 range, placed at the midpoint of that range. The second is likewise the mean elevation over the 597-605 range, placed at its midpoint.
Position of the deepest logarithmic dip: 523.0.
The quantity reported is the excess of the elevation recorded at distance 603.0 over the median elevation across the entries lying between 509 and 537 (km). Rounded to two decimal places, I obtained -0.17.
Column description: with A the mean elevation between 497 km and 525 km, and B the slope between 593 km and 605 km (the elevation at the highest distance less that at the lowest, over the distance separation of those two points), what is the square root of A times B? 0.97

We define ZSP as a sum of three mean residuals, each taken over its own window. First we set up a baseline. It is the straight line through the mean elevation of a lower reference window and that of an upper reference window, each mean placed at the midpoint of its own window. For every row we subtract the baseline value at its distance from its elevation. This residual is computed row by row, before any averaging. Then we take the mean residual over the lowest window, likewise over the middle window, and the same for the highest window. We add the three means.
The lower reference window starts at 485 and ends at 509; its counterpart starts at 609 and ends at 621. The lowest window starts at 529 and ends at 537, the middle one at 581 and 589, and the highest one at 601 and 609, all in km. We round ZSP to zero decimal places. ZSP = -3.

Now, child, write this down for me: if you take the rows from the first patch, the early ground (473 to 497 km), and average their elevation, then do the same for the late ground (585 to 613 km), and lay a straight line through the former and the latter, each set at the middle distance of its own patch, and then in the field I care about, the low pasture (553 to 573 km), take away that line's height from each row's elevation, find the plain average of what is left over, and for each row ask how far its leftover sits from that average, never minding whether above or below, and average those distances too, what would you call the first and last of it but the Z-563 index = 0.64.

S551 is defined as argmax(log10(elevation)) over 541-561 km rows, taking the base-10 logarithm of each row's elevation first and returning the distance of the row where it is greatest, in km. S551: 551.0 km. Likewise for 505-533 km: 511.0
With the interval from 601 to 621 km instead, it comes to 615.0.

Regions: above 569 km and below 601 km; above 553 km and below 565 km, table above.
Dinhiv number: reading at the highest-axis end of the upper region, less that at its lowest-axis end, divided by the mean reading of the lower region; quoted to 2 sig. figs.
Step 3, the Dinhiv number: 0.23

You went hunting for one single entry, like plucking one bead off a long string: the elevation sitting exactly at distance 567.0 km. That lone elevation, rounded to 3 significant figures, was 4.91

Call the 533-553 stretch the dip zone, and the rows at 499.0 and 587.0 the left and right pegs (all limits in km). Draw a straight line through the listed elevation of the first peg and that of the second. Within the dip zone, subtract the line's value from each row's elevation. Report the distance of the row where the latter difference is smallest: 535.0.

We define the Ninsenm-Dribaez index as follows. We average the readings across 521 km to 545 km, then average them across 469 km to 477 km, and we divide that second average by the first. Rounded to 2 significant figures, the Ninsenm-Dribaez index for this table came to 0.97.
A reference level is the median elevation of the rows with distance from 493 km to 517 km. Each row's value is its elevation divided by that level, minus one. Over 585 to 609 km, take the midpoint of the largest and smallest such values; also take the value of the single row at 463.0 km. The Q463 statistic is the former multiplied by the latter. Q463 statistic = -0.0158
